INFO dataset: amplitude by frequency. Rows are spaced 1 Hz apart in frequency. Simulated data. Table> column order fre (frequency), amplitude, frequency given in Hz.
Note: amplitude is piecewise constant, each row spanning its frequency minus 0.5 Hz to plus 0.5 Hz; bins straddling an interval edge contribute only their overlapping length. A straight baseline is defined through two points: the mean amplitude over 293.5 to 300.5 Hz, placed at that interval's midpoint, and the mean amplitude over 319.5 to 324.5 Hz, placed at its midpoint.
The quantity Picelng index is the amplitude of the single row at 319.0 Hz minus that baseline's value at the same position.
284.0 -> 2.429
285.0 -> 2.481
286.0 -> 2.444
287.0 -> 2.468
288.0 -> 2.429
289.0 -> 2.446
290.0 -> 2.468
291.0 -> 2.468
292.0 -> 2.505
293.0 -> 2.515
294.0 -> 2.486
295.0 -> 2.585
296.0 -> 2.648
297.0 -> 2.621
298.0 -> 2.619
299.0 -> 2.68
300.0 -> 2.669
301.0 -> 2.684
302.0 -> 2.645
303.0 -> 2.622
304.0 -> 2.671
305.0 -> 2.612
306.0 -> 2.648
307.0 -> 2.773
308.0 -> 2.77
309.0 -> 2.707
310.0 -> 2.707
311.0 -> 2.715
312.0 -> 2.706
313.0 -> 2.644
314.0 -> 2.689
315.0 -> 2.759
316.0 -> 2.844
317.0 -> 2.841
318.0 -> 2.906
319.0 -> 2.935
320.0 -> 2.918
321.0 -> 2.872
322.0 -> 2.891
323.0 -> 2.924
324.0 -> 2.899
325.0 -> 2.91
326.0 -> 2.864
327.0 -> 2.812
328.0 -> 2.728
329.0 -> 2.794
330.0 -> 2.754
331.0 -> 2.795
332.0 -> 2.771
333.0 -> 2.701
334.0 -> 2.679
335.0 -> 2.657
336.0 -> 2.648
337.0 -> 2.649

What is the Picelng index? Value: 0.07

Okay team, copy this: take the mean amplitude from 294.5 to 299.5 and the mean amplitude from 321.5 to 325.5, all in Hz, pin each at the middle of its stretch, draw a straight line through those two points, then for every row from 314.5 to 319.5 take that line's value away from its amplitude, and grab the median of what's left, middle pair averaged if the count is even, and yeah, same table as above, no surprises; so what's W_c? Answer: 0.016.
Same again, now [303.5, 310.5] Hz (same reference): -0.048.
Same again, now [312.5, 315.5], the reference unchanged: -0.118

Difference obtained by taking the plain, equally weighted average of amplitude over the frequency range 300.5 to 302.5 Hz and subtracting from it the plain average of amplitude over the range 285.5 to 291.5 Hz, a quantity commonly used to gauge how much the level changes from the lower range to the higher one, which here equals 0.21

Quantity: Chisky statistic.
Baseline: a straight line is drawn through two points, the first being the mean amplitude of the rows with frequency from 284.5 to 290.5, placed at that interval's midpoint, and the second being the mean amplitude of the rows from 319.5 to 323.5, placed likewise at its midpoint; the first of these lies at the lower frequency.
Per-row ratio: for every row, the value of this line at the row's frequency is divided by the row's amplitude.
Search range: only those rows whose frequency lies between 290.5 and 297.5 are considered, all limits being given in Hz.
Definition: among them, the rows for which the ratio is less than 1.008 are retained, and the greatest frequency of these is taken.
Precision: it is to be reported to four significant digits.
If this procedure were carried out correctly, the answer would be 297.0 Hz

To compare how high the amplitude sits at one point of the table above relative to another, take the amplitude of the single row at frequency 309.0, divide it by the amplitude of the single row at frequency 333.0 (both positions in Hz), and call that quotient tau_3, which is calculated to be 1.00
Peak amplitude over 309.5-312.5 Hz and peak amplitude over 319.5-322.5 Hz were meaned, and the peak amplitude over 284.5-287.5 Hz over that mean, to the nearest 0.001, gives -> 0.881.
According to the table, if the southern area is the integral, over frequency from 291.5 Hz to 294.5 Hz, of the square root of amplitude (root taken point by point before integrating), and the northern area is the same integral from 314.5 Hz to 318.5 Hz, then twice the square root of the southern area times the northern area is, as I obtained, 11.3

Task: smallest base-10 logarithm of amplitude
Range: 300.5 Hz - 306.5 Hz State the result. 0.417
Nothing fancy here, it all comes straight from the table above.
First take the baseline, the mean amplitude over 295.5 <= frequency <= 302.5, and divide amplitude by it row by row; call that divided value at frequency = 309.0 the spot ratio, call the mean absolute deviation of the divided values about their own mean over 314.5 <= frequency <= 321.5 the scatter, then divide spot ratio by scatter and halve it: 30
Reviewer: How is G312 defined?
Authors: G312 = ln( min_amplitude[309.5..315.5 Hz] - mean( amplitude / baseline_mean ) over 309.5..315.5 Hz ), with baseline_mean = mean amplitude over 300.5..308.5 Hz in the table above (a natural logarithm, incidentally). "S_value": 0.491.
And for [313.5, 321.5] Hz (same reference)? 0.486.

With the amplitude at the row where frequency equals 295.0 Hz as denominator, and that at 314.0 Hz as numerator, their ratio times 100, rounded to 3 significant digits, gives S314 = 104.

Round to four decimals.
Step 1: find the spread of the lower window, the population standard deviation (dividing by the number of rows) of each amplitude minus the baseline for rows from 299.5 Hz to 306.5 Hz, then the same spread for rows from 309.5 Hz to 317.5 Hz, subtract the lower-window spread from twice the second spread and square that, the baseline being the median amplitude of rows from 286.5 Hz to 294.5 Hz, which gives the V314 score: 0.0120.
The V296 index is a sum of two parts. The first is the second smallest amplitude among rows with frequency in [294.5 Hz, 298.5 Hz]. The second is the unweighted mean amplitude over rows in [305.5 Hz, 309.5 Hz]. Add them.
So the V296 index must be 5.34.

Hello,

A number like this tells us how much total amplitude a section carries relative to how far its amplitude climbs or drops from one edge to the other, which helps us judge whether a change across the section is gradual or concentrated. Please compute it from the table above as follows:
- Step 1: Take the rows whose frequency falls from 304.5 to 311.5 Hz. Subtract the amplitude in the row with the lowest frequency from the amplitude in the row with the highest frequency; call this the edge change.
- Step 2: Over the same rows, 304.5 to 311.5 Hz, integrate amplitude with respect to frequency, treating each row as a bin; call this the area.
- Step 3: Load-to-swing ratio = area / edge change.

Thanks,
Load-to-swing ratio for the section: 184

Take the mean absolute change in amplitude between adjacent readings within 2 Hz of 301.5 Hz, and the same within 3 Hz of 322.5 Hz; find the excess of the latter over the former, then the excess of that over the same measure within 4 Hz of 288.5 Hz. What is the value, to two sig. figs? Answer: -0.024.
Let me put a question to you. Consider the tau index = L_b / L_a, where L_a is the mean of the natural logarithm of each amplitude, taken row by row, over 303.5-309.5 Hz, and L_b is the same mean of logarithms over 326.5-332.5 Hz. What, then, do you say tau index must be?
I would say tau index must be 1.03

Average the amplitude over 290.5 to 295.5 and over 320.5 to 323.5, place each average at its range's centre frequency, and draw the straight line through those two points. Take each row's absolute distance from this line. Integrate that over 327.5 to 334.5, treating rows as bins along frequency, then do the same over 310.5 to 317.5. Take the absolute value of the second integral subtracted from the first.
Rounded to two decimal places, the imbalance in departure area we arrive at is 1.47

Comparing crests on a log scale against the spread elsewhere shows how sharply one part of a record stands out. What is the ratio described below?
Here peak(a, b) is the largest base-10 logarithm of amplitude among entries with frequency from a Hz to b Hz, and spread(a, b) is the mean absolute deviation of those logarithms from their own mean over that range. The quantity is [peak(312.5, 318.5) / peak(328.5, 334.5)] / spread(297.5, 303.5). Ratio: 259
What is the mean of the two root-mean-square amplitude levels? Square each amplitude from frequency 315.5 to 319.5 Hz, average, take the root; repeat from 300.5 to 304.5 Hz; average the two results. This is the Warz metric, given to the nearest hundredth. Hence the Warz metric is 2.77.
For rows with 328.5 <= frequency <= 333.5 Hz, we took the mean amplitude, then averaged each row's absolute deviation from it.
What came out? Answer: 0.028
